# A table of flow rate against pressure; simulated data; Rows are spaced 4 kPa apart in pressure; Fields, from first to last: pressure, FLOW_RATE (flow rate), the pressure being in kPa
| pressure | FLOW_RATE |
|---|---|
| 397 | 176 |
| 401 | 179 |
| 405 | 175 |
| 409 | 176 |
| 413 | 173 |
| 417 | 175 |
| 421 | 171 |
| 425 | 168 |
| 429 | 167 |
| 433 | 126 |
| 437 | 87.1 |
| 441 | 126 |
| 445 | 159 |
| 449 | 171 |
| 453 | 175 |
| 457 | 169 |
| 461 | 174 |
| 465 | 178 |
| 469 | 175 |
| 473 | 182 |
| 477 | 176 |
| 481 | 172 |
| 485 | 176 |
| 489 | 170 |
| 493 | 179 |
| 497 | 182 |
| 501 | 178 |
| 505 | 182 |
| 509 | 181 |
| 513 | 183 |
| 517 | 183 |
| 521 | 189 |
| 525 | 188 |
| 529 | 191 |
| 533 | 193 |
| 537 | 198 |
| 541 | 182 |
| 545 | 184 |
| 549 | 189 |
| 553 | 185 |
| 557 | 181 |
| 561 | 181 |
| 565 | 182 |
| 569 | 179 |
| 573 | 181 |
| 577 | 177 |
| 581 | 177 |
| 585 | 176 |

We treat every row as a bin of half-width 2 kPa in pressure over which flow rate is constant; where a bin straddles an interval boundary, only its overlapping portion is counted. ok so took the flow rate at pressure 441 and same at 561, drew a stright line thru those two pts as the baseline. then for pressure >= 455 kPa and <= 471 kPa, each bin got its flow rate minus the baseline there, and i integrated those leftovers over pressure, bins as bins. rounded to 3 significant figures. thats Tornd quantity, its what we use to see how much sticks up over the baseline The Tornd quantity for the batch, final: 607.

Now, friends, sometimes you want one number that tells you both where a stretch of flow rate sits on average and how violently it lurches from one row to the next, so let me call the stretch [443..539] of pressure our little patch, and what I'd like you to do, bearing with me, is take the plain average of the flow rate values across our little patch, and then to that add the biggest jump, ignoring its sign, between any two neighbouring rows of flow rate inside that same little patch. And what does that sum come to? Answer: 191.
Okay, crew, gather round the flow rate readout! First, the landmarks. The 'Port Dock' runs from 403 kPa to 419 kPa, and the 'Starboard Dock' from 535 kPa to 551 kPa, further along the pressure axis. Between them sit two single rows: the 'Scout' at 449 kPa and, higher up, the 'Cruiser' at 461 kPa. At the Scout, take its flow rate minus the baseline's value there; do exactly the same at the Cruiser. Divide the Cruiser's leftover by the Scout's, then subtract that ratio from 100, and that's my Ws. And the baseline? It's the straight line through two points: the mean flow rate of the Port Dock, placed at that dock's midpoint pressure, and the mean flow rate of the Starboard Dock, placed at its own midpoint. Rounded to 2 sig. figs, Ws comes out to 99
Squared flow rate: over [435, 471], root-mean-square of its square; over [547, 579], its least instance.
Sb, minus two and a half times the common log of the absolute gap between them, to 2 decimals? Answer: -9.16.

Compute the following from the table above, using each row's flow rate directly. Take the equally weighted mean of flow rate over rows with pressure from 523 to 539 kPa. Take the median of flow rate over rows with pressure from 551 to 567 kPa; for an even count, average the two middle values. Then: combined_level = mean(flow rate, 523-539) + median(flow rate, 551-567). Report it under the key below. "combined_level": 374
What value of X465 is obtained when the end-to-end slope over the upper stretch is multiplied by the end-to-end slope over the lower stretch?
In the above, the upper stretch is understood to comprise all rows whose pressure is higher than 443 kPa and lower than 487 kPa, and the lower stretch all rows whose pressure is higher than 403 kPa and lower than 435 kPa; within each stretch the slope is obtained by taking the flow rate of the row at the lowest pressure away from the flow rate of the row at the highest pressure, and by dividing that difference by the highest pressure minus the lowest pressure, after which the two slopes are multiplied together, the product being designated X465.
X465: -0.74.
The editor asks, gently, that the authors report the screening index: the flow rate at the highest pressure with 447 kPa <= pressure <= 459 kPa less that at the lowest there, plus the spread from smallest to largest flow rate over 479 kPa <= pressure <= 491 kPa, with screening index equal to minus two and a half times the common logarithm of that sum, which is -1.5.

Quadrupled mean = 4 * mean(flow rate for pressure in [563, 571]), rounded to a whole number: 722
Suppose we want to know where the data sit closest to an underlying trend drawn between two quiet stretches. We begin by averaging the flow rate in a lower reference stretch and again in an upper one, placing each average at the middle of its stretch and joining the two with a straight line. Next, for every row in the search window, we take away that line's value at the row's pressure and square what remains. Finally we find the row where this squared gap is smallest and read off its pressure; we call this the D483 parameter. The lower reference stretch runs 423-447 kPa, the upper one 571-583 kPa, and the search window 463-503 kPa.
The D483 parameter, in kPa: 489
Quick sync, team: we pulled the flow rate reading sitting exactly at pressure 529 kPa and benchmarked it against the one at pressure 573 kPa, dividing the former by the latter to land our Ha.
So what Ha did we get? 1.06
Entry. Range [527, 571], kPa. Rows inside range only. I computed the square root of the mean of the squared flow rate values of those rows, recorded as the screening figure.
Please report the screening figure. 186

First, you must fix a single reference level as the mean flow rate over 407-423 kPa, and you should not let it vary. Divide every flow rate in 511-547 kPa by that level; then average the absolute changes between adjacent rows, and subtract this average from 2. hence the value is 1.97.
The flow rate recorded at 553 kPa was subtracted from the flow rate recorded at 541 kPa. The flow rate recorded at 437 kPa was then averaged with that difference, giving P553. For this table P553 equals 42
